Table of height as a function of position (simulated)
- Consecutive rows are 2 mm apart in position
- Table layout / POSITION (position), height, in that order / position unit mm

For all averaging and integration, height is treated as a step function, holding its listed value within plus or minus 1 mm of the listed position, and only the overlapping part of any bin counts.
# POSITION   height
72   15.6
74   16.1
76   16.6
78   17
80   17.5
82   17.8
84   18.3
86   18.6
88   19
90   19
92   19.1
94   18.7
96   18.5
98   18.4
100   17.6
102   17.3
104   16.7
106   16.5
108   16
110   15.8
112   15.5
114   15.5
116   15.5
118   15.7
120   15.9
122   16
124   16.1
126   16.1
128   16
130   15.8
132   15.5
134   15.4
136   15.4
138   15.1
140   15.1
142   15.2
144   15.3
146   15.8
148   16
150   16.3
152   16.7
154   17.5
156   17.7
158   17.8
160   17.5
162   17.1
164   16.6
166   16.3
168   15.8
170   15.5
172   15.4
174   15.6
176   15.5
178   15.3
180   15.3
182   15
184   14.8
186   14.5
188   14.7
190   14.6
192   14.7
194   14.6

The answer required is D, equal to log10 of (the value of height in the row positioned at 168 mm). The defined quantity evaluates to 1.20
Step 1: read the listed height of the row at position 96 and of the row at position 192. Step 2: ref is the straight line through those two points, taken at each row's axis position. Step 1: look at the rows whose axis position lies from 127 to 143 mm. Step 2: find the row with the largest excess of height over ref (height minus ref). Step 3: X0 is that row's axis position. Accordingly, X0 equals 128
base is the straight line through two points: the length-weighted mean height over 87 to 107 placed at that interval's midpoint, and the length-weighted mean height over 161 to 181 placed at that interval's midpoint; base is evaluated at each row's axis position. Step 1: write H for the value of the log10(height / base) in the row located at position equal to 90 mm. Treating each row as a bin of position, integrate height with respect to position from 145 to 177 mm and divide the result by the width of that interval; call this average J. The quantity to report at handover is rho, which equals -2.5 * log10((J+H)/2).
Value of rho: -2.29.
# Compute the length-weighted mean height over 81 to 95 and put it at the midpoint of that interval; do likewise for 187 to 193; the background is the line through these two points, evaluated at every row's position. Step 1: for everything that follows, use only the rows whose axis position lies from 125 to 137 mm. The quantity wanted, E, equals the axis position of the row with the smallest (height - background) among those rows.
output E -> 134 mm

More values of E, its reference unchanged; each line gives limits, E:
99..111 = 110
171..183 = 182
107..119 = 112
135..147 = 138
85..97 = 86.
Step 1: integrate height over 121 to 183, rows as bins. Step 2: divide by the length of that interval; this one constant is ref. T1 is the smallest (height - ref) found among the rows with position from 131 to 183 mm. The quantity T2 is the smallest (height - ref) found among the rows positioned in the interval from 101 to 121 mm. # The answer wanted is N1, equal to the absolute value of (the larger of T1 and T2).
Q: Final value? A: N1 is 0.49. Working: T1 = -1.0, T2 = -0.49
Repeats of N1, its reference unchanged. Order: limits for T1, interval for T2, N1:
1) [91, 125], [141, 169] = 0.49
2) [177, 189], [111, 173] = 0.89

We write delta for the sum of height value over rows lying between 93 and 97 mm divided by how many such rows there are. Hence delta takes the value 18.6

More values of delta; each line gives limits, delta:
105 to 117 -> 15.8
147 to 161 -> 17.1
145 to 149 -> 15.9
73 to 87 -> 17.4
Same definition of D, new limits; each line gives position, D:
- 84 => 1.26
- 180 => 1.18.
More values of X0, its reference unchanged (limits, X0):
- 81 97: 92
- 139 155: 154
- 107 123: 122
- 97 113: 98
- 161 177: 162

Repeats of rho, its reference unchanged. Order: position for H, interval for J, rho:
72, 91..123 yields -2.30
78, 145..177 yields -2.28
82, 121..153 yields -2.24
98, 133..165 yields -2.28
